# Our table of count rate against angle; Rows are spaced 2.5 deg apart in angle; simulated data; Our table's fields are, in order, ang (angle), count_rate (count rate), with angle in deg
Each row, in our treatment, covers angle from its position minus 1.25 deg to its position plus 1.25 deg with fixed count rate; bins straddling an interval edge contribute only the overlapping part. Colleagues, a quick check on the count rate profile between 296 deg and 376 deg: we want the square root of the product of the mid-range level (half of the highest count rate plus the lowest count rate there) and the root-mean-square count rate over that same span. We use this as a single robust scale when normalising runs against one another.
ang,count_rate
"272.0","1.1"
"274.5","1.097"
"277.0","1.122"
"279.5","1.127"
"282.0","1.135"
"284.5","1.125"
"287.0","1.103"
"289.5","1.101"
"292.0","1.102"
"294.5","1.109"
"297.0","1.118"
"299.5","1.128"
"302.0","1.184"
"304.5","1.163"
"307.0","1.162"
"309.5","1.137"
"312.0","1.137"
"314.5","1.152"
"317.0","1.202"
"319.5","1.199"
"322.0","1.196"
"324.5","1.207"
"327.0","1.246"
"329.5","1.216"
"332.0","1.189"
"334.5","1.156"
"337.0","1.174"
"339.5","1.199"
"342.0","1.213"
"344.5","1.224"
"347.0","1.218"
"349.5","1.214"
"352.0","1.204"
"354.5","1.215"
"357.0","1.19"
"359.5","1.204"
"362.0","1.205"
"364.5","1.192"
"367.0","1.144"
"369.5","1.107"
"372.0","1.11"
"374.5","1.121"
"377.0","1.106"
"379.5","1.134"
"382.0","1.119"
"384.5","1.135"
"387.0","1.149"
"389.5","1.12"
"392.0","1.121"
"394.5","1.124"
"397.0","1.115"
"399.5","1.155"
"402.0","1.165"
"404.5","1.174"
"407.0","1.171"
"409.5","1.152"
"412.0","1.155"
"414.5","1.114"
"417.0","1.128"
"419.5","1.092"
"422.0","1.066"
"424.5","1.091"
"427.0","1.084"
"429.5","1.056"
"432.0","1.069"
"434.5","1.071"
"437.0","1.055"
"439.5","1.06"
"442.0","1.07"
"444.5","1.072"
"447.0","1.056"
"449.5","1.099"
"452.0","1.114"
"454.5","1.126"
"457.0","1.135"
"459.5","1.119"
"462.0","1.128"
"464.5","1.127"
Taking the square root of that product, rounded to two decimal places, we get 1.18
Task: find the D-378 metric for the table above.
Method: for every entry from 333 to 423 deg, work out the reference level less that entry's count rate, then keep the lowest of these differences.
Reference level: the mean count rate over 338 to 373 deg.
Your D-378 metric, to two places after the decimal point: -0.04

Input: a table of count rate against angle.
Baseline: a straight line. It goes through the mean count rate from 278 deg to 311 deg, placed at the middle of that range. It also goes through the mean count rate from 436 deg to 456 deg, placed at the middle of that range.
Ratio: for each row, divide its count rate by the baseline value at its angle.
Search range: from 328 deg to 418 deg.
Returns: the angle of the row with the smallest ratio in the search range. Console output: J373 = 369.5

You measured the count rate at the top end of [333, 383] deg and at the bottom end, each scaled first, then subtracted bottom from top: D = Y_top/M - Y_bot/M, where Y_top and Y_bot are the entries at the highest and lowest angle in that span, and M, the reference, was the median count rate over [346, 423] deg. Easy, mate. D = -0.03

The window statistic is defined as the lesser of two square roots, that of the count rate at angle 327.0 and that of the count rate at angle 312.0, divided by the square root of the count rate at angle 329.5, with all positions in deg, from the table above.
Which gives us 0.97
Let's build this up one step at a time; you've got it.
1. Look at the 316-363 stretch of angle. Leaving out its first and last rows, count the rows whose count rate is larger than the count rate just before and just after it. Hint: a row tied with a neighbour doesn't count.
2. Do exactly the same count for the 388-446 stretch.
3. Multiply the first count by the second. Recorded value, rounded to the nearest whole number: 18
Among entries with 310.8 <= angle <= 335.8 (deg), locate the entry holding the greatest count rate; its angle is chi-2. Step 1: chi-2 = 327.0 deg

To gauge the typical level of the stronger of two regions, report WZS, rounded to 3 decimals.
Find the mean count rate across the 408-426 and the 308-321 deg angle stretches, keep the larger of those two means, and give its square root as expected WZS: 1.080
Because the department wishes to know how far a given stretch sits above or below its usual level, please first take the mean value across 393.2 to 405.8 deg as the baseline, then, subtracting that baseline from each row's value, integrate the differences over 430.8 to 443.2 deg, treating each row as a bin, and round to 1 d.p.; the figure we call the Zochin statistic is -1.0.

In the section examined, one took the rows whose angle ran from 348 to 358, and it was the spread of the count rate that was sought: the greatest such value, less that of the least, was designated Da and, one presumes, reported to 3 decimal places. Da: 0.025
